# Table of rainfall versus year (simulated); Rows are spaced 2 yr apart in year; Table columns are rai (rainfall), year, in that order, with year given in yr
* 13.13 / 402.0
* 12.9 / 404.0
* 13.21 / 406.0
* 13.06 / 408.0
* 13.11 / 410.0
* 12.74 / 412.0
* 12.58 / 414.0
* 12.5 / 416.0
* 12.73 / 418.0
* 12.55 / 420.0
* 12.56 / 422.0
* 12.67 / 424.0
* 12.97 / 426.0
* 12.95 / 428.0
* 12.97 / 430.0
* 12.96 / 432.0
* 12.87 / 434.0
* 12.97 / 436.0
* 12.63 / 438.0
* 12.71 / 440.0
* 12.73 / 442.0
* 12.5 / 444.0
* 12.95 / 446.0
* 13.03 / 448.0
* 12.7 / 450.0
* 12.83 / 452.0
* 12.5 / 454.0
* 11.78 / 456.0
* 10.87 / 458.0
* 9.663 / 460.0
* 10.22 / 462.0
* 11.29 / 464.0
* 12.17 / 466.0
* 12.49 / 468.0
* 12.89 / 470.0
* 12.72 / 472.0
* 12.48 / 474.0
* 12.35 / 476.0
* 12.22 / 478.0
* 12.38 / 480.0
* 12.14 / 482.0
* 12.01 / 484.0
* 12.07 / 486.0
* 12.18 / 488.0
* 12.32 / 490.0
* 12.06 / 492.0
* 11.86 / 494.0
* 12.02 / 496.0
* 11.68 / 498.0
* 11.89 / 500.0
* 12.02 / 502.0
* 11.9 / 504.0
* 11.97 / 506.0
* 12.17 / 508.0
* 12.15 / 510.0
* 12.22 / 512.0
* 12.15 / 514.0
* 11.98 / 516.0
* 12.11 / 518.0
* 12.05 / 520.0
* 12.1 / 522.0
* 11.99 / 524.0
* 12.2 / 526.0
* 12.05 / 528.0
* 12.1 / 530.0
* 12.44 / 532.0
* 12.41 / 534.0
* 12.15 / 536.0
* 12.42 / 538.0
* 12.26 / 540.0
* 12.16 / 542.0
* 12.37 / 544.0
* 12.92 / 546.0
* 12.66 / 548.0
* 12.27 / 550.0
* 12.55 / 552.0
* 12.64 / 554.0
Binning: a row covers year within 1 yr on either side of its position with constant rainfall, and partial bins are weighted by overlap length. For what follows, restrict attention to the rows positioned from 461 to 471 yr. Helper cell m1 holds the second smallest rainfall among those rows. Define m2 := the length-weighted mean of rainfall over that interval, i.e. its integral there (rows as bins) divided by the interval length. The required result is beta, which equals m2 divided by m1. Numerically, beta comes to 1.05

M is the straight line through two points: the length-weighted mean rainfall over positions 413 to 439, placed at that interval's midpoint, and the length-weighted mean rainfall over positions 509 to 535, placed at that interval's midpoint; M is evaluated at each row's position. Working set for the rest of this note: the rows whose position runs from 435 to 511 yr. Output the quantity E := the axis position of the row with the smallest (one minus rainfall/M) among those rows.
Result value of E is 470.0 yr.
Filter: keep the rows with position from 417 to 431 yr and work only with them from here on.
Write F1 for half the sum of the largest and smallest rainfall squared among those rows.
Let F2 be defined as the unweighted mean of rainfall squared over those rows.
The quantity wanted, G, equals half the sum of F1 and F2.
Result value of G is 163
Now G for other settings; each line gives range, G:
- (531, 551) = 156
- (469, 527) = 149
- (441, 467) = 138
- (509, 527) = 146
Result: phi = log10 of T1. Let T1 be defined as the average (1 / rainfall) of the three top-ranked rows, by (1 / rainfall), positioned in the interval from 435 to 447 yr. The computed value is -1.10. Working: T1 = 0.0793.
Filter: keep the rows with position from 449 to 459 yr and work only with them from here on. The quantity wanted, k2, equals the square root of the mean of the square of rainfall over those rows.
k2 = 12.2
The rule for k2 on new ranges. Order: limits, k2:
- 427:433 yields 13.0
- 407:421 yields 12.8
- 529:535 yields 12.3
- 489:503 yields 12.0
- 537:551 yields 12.4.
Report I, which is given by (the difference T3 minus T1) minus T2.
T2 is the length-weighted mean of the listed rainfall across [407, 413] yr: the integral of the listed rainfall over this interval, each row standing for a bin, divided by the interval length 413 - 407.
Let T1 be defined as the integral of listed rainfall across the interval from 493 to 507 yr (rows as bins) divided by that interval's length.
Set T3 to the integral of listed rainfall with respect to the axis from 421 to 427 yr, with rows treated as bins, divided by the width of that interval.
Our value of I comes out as -12.1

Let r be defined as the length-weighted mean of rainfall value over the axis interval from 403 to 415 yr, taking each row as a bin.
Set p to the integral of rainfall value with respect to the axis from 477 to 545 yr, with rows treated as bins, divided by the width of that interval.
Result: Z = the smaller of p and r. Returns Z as 12.1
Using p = 12.1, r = 12.9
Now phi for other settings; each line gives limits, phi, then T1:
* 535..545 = -1.09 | 0.0820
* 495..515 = -1.07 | 0.0846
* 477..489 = -1.08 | 0.0828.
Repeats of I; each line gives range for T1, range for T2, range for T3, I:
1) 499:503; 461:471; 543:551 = -11.2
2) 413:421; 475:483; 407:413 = -11.9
